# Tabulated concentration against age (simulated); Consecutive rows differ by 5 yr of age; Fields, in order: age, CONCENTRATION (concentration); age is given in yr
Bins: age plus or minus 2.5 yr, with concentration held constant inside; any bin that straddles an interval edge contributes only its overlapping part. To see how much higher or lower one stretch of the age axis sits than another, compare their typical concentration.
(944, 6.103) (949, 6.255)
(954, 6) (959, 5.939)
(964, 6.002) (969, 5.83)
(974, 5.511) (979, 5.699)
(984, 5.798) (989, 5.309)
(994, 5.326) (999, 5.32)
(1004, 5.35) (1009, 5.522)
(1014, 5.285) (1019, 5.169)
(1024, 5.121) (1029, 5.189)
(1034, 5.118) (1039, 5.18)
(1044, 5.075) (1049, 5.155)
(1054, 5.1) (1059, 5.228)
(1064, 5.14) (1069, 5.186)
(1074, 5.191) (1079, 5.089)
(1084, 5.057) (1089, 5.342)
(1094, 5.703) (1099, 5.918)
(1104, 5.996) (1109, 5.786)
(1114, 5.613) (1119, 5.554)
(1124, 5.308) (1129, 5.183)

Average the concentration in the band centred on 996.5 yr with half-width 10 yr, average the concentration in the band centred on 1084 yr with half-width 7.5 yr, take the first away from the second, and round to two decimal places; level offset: -0.16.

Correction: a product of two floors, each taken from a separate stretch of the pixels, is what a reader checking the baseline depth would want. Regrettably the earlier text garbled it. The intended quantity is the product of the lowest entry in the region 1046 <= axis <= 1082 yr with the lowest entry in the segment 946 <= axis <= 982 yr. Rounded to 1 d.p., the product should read 28.0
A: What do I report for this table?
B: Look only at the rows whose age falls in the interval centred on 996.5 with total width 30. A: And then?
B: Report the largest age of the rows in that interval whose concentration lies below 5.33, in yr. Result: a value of 999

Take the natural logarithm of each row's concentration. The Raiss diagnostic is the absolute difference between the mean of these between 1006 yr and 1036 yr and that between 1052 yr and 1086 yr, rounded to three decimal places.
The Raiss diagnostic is 0.018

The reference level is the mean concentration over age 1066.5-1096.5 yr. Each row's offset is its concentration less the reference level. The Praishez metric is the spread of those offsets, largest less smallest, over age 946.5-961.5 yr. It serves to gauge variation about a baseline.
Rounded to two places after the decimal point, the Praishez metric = 0.32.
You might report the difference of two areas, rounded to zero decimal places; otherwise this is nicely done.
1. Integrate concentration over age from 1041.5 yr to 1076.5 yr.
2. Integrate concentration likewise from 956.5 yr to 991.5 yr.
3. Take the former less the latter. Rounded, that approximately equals -20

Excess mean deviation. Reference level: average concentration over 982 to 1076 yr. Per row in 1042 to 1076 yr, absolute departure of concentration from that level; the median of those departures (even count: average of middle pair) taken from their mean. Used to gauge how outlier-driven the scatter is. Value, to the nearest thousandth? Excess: 0.001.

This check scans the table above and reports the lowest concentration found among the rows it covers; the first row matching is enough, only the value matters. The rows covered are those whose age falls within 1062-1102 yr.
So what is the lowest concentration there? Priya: 5.057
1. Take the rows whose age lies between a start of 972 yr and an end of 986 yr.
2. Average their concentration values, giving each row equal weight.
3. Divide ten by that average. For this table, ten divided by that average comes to 1.76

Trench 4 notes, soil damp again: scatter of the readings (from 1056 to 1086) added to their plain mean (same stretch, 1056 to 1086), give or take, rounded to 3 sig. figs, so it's 5.21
